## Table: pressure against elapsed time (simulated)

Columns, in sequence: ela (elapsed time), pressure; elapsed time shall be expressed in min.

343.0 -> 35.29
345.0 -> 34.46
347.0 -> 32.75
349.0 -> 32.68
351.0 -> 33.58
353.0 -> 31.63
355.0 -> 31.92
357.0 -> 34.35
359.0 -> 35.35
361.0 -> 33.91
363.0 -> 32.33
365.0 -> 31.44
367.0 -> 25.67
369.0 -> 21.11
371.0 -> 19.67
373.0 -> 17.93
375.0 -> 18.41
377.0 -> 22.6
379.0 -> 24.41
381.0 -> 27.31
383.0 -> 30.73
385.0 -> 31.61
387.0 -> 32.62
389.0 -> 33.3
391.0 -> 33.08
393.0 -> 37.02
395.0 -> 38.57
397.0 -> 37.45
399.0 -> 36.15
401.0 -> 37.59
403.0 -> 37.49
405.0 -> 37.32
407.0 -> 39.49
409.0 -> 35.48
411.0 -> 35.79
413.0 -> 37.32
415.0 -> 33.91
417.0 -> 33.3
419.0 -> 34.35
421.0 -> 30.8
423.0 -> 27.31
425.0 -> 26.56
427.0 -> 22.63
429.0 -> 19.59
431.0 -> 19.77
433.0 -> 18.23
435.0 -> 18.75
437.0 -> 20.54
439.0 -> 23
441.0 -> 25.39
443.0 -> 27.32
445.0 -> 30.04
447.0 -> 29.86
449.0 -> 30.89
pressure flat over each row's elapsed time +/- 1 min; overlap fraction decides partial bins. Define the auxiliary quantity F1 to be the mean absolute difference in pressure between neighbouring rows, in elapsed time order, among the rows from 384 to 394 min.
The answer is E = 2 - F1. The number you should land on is 0.54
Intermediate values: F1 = 1.5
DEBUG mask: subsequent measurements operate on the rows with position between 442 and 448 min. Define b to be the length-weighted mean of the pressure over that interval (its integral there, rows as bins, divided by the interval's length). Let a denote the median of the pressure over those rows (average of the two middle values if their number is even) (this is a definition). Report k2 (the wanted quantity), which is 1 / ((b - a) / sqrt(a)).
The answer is -7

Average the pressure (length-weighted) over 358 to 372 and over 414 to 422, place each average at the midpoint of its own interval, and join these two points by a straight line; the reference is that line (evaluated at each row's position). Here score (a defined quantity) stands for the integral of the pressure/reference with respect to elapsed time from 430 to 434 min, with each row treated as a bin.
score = 2.2 min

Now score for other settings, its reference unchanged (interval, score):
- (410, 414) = 4.5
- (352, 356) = 4.6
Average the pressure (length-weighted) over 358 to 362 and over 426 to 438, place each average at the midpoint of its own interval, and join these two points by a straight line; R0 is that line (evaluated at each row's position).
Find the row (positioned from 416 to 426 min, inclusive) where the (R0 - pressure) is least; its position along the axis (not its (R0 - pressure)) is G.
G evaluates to 419.0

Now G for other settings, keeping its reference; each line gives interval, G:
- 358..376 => 359.0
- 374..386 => 385.0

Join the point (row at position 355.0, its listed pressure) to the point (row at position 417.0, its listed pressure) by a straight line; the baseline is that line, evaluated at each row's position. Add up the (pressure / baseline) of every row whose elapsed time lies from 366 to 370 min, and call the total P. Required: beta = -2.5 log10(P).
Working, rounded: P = 1.45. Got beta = -0.41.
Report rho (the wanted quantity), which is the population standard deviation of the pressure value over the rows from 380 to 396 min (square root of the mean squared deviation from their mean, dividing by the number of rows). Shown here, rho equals 3.3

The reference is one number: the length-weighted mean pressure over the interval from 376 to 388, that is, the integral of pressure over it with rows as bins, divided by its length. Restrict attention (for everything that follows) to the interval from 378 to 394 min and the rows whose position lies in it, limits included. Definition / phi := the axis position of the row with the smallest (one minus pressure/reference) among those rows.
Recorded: 393.0 min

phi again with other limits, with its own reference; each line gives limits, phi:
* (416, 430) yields 419.0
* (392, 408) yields 407.0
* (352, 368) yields 359.0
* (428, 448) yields 445.0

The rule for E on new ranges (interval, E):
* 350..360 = 0.58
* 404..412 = -0.16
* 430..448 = 0.31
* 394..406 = 1.17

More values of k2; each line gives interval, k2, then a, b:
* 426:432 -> 5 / 20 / 21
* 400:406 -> -262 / 37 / 37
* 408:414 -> 15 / 36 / 36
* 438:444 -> -33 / 25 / 25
